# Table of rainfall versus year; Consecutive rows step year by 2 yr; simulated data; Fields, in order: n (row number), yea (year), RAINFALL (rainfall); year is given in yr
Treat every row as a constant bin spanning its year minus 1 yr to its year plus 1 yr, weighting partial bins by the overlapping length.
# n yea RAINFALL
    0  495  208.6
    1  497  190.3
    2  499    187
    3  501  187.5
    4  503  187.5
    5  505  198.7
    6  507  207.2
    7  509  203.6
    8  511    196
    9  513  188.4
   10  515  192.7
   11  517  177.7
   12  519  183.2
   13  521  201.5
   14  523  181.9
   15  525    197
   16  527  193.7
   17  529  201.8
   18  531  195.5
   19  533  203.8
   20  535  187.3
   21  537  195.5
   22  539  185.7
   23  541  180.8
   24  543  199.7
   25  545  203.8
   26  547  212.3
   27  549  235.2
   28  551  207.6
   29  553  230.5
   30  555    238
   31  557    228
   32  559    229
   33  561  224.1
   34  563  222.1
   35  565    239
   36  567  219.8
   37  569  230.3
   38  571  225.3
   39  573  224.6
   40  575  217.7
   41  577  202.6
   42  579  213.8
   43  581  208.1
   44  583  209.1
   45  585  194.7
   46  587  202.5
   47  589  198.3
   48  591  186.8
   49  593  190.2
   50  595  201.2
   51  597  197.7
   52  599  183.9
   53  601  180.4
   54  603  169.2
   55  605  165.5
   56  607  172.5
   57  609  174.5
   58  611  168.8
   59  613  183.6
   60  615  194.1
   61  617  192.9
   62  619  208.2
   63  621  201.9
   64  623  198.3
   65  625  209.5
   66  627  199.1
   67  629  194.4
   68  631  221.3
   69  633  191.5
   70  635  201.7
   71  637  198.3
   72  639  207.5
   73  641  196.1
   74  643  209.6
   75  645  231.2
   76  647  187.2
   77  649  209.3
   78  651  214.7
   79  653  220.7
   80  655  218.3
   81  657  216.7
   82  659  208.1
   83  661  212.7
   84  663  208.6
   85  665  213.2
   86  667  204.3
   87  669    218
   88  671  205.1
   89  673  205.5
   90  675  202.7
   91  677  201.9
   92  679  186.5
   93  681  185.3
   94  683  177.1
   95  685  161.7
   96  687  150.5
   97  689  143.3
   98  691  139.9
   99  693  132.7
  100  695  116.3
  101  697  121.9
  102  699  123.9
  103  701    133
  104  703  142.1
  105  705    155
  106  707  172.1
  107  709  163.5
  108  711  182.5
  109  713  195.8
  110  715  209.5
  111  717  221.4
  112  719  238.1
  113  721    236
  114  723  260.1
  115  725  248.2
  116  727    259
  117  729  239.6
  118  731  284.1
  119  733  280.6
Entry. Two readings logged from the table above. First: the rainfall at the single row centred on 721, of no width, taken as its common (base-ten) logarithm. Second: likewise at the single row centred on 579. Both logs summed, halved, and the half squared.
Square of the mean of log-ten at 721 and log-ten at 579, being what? 5.53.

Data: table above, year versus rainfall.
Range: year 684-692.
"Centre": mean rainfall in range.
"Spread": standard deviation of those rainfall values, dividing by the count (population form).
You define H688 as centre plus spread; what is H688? 157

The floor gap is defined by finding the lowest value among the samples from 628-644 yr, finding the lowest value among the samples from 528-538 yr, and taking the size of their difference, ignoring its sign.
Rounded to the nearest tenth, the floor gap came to 4.2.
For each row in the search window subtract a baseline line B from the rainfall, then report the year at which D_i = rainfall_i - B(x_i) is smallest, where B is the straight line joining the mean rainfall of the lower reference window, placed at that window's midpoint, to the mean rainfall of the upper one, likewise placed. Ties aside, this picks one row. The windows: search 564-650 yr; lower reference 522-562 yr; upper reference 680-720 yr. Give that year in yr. 605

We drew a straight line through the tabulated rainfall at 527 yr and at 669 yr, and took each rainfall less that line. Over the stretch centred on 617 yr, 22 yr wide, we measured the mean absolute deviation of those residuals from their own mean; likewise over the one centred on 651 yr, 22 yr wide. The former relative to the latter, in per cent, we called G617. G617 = 138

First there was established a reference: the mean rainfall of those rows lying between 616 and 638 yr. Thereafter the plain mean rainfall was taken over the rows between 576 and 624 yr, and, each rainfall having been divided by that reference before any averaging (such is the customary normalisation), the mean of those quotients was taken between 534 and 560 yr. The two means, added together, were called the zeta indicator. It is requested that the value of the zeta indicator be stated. 193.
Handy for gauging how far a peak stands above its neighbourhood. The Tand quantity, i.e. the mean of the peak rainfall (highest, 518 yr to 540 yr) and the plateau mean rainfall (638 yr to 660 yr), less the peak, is 4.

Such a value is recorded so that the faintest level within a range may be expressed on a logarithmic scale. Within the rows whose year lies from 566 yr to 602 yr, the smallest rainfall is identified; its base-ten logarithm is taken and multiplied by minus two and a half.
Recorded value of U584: -5.64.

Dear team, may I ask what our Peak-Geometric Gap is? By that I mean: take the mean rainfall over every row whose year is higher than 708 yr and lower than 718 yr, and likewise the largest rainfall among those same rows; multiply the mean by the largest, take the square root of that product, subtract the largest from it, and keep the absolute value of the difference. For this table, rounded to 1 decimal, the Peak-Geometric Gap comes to 13.9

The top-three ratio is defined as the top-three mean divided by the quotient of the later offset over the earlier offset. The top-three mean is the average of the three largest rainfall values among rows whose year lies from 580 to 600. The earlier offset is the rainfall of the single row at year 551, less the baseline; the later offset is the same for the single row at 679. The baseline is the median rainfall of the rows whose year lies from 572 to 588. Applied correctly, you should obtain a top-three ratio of 9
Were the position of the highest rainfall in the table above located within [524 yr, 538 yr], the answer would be 533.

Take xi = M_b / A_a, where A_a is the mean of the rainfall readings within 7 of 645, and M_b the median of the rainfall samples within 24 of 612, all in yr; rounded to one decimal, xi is 0.9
